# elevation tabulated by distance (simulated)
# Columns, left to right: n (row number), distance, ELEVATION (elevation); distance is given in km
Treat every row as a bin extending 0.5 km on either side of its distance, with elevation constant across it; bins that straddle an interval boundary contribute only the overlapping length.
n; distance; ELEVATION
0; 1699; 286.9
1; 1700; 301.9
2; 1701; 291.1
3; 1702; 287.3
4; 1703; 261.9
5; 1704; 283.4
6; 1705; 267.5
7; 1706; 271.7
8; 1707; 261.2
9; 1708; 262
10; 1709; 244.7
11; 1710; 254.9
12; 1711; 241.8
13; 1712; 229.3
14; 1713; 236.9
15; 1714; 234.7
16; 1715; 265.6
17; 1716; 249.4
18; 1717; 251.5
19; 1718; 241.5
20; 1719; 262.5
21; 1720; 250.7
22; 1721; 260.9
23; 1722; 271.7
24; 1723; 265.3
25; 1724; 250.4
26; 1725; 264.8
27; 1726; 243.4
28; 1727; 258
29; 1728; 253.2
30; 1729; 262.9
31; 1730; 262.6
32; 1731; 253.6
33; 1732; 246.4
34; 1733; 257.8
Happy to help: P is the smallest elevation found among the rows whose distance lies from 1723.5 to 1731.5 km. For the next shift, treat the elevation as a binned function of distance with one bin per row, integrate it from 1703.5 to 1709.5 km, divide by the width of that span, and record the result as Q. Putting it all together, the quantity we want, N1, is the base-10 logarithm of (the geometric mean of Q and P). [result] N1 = 2.405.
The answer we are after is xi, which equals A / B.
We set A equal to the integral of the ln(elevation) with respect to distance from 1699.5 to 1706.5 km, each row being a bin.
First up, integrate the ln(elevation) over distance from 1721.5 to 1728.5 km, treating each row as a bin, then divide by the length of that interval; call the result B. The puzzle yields 7.11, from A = 39.5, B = 5.55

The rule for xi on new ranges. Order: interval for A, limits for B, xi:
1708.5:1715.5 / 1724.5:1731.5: 6.93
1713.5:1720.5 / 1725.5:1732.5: 6.98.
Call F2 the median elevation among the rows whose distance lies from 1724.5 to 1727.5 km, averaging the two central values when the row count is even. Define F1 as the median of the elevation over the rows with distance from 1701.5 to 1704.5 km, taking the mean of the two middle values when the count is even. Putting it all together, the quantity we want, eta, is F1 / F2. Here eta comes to 1.10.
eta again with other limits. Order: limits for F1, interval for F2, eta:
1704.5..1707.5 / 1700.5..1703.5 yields 0.93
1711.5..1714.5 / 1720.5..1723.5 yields 0.88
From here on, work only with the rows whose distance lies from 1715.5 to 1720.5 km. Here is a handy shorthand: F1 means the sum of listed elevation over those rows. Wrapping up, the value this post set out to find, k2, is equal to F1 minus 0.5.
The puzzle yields 1255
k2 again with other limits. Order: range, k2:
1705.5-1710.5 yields 1294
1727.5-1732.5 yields 1278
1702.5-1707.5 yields 1345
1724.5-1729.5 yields 1282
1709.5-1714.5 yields 1197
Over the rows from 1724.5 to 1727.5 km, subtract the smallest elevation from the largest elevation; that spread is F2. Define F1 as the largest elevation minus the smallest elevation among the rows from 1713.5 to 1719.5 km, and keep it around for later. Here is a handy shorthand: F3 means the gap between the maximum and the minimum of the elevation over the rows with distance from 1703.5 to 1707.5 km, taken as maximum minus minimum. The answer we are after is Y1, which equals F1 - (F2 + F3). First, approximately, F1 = 31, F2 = 21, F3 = 22.2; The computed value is -13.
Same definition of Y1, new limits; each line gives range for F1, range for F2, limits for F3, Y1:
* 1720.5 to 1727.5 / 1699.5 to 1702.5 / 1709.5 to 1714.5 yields -12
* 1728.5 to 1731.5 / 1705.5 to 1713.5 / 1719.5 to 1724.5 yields -54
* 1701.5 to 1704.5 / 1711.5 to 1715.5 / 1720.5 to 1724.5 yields -32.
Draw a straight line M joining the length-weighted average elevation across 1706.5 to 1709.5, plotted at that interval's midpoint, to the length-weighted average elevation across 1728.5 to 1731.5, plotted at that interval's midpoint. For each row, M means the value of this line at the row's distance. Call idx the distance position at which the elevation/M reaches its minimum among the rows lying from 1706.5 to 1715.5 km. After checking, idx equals 1712 km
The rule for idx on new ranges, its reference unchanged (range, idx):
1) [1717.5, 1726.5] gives 1718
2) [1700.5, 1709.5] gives 1709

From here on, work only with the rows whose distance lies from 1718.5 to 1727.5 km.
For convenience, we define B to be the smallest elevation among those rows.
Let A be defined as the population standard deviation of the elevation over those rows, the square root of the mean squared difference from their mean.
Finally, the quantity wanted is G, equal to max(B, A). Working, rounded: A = 8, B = 243.4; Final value 243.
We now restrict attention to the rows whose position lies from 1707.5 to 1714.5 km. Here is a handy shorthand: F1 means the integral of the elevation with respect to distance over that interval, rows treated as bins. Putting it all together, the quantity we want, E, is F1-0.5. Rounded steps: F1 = 1704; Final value 1704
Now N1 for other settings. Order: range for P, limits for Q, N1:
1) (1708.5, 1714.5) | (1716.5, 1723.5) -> 2.386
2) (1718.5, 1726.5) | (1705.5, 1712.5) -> 2.394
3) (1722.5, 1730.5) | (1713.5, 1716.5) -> 2.392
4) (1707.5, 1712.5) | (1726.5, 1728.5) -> 2.384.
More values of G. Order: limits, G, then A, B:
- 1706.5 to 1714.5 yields 229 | 12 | 229.3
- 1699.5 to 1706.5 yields 262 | 13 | 261.9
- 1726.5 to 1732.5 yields 246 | 6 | 246.4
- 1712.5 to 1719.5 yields 235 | 11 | 234.7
